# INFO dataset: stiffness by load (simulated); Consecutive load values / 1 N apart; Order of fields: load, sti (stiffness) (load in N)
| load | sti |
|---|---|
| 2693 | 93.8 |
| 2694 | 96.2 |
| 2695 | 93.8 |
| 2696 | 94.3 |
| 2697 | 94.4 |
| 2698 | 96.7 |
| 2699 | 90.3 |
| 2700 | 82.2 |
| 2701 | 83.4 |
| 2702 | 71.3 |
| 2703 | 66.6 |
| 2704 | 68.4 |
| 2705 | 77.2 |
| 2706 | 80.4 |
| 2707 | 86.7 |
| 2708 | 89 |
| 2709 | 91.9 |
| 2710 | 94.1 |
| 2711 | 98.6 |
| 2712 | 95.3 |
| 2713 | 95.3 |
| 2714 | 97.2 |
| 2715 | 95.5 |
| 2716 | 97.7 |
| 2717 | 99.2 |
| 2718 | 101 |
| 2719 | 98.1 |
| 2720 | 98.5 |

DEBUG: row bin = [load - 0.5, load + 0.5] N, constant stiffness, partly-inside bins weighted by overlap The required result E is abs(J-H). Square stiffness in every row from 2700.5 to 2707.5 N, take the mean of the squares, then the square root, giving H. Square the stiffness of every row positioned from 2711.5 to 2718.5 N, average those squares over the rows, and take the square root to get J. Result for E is 21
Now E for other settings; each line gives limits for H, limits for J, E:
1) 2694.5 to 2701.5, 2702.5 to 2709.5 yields 10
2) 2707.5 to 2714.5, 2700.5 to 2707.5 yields 18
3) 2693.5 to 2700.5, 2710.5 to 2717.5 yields 4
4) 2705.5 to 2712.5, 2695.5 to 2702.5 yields 3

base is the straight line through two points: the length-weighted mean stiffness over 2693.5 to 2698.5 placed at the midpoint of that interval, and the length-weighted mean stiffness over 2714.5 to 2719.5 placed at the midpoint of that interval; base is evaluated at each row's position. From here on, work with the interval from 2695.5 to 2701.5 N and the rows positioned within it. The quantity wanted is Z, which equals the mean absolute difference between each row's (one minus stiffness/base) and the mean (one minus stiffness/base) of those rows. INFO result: 0.054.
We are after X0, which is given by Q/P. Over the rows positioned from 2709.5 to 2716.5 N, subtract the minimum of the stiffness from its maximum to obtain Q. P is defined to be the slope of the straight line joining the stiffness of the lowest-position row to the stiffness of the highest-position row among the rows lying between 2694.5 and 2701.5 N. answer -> -3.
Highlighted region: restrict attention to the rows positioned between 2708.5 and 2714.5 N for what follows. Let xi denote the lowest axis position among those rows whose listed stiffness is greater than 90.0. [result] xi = 2709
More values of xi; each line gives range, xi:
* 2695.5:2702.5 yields 2696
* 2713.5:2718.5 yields 2714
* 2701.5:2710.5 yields 2709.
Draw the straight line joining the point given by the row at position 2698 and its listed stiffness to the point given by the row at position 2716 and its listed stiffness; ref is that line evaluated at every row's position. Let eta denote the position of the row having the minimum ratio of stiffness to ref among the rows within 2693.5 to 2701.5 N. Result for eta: 2700 N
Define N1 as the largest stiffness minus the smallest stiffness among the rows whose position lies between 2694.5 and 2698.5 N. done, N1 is 3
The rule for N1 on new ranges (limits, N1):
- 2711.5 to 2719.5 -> 6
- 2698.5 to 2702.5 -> 19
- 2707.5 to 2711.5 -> 10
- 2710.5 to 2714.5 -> 3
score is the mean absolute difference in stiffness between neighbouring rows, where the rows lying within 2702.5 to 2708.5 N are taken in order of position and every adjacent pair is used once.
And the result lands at 4.5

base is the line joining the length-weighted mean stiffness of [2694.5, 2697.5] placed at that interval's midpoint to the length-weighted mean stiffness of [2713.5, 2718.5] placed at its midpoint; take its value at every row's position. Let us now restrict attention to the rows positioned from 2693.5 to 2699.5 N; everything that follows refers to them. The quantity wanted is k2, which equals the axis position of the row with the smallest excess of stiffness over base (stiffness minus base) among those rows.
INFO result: 2699 N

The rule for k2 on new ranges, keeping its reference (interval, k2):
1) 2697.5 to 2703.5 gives 2703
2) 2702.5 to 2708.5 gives 2703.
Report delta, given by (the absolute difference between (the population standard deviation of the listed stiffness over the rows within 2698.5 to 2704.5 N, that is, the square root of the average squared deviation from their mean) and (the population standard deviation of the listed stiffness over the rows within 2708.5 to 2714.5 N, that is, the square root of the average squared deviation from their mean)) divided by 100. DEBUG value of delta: 0.066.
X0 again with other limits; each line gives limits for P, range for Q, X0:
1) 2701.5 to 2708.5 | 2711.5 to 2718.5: 2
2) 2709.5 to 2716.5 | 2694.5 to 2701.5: 24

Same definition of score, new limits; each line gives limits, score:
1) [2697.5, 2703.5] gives 6.5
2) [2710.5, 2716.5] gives 1.8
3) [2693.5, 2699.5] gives 2.3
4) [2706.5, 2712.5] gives 3.0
